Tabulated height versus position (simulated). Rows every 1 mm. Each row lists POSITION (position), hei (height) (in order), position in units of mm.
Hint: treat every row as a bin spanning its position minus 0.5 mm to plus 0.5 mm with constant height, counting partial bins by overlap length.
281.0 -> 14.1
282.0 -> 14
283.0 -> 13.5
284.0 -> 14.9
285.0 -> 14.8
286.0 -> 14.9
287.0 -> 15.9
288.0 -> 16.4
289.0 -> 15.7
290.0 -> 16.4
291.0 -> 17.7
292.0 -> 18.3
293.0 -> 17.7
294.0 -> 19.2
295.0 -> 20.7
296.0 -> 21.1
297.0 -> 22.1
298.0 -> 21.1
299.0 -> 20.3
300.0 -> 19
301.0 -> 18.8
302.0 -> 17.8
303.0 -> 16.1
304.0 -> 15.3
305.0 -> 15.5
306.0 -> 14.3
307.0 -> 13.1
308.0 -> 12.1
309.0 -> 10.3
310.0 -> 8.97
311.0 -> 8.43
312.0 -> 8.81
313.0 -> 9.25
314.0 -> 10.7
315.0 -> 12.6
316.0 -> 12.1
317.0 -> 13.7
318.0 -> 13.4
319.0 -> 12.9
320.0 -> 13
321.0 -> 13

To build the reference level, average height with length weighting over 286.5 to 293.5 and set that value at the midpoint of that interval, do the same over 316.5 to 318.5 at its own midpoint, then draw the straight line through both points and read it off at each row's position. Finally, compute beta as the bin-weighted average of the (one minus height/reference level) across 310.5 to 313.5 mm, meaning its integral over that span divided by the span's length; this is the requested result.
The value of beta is 0.4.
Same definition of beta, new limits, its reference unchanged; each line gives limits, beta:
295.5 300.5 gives -0.3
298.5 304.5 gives -0.2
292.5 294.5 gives -0.1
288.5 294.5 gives 0.0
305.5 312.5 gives 0.3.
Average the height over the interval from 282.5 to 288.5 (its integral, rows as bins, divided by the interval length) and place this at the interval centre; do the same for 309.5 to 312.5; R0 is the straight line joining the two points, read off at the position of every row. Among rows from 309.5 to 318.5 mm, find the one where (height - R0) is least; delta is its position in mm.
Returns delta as 311.0 mm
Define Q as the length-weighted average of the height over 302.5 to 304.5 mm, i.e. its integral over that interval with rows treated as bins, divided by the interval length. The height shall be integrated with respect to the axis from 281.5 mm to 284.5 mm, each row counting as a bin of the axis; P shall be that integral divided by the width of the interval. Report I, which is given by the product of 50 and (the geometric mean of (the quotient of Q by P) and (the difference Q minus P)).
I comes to 66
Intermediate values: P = 14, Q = 16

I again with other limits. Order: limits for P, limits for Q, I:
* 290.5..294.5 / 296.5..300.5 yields 82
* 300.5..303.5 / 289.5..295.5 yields 45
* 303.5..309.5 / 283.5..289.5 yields 76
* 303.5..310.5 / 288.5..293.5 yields 121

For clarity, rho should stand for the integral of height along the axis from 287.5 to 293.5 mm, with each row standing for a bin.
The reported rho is 102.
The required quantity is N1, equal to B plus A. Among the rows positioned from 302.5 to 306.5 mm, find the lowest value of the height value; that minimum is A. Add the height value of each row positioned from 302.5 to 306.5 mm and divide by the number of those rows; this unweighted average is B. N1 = 29.6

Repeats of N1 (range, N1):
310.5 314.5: 17.7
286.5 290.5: 31.8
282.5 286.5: 28.0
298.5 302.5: 36.8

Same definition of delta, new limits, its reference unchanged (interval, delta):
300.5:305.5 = 304.0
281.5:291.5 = 283.0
